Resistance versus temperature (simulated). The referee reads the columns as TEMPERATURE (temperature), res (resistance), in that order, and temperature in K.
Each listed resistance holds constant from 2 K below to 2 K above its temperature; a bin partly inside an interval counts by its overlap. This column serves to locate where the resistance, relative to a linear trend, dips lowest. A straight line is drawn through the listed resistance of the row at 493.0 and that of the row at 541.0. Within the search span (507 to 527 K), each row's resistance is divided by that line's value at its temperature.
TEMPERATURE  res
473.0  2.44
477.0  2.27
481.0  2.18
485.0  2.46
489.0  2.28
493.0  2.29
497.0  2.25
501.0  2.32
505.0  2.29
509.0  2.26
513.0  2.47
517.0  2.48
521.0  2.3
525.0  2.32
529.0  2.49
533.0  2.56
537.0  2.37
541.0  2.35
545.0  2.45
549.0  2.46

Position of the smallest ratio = 509.0 K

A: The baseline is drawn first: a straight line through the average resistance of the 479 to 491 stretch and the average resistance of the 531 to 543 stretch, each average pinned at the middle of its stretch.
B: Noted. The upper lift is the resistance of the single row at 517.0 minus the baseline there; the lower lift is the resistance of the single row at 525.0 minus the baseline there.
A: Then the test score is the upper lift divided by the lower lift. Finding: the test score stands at -1.3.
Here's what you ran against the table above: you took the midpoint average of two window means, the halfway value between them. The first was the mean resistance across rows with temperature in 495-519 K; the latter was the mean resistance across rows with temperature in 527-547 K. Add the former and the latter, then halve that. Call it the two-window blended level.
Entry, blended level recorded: 2.39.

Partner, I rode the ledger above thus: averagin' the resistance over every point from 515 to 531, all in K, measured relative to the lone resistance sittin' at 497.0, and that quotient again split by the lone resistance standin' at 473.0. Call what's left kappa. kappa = 0.44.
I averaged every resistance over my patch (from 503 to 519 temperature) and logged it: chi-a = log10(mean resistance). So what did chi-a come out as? 0.376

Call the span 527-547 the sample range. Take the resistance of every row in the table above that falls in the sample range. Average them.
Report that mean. 2.44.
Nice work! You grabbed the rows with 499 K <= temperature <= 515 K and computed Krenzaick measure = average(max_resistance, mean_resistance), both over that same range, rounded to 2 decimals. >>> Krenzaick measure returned 2.40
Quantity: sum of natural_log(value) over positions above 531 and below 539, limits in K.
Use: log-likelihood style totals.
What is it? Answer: 1.8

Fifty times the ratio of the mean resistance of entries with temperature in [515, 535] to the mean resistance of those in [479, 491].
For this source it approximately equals 52.7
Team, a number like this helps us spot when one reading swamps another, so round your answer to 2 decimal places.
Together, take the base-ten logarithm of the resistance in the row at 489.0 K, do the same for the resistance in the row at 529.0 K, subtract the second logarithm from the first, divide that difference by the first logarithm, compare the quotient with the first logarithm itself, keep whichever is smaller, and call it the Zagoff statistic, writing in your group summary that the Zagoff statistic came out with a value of -0.11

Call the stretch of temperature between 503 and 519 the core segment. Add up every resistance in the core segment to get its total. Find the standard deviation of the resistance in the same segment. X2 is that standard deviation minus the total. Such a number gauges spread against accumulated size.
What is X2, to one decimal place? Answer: -9.4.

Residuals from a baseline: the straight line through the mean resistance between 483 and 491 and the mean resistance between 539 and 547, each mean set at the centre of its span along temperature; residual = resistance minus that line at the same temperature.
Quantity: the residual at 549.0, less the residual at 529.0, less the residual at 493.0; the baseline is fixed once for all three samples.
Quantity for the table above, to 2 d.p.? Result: 0.04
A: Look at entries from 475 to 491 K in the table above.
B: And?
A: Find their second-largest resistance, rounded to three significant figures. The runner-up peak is 2.28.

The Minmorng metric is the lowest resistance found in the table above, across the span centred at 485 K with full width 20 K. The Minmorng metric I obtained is 2.18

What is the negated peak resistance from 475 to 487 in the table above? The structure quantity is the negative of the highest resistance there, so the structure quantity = -2.460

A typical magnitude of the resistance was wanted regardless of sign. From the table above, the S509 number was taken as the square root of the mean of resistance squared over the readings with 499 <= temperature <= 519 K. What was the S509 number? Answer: 2.37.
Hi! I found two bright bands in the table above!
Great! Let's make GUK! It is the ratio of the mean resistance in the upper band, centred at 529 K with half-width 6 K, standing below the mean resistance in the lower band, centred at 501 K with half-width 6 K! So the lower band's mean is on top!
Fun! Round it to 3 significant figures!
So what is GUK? 0.931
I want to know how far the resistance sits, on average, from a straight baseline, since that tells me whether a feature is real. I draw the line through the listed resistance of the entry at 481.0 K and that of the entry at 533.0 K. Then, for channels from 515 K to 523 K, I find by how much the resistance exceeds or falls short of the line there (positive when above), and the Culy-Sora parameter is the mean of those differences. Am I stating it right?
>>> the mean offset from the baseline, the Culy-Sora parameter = -0.07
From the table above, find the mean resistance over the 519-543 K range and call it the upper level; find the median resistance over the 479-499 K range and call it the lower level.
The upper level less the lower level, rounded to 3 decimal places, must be 0.118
